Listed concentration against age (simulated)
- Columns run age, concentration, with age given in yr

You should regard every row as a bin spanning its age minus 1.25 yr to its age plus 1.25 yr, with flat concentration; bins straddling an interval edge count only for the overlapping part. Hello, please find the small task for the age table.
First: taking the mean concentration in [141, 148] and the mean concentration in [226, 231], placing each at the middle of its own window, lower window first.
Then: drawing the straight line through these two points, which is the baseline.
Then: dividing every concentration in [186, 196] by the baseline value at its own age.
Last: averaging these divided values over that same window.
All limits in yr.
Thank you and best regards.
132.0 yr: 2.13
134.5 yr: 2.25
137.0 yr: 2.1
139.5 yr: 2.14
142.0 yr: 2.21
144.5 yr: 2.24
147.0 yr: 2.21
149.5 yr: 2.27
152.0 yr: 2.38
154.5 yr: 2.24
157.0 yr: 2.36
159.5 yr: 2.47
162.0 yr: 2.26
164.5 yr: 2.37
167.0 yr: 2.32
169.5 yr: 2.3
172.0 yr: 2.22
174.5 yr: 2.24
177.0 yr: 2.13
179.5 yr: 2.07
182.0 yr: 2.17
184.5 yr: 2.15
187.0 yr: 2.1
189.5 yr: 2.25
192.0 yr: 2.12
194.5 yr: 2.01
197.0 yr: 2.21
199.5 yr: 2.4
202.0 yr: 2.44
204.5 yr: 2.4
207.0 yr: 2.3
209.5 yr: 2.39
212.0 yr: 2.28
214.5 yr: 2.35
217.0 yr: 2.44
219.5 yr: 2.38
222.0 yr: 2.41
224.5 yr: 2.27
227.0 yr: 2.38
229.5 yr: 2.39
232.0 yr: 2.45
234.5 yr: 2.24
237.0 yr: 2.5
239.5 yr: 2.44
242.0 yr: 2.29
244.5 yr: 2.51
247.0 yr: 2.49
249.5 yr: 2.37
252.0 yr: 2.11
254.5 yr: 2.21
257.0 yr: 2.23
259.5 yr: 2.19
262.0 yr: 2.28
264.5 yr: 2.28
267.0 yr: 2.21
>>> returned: 0.92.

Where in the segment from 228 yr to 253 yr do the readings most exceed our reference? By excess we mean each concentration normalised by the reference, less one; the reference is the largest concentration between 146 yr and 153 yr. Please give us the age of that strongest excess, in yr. 244.5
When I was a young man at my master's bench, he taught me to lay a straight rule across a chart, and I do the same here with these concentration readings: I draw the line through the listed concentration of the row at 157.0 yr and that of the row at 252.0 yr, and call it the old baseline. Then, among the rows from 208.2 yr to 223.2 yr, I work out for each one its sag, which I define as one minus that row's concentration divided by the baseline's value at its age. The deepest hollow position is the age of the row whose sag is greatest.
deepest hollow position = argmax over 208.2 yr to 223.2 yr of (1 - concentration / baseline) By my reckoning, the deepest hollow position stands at 212.0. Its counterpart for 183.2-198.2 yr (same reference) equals 194.5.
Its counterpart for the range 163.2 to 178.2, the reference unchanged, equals 177.0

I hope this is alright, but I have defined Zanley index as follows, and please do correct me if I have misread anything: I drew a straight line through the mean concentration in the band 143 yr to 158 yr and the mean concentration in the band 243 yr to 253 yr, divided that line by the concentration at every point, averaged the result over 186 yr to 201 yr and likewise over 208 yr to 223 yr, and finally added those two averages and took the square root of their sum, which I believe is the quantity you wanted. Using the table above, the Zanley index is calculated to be 1.433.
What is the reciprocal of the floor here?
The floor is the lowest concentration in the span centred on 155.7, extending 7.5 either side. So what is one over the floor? 0.446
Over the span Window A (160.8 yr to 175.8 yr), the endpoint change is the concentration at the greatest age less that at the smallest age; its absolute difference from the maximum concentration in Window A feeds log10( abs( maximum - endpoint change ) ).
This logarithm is 0.378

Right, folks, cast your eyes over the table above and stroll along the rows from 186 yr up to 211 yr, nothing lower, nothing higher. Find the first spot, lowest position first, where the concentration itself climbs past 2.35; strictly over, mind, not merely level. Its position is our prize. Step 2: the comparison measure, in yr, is 199.5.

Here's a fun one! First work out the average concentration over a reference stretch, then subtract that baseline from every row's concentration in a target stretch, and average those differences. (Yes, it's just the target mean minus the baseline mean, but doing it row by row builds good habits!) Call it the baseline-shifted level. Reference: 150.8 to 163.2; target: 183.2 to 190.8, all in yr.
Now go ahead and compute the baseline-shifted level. -0.18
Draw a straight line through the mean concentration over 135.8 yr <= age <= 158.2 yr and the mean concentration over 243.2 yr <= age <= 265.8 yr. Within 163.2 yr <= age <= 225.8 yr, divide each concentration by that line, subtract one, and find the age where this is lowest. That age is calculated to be 194.5 yr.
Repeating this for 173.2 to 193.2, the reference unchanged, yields 179.5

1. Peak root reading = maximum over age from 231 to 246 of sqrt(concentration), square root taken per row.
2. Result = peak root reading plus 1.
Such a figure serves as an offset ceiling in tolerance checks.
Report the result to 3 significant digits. 2.58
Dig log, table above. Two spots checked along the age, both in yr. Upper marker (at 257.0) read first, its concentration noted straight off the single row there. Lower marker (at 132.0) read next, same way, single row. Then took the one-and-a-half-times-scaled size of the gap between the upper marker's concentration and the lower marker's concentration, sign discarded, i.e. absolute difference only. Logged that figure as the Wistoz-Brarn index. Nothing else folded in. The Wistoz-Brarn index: 0.15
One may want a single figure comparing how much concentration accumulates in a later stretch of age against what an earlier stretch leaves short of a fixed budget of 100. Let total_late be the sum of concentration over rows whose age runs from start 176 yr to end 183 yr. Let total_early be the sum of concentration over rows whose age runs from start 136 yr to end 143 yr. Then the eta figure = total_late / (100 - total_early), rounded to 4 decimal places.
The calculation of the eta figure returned 0.0681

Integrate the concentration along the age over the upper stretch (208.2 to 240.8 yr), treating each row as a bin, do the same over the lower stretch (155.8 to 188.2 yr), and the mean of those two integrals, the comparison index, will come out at 75.1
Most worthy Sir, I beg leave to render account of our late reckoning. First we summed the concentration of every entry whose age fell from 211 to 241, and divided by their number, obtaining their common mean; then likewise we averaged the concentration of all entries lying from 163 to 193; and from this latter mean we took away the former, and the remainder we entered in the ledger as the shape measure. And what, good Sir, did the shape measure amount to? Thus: -0.17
